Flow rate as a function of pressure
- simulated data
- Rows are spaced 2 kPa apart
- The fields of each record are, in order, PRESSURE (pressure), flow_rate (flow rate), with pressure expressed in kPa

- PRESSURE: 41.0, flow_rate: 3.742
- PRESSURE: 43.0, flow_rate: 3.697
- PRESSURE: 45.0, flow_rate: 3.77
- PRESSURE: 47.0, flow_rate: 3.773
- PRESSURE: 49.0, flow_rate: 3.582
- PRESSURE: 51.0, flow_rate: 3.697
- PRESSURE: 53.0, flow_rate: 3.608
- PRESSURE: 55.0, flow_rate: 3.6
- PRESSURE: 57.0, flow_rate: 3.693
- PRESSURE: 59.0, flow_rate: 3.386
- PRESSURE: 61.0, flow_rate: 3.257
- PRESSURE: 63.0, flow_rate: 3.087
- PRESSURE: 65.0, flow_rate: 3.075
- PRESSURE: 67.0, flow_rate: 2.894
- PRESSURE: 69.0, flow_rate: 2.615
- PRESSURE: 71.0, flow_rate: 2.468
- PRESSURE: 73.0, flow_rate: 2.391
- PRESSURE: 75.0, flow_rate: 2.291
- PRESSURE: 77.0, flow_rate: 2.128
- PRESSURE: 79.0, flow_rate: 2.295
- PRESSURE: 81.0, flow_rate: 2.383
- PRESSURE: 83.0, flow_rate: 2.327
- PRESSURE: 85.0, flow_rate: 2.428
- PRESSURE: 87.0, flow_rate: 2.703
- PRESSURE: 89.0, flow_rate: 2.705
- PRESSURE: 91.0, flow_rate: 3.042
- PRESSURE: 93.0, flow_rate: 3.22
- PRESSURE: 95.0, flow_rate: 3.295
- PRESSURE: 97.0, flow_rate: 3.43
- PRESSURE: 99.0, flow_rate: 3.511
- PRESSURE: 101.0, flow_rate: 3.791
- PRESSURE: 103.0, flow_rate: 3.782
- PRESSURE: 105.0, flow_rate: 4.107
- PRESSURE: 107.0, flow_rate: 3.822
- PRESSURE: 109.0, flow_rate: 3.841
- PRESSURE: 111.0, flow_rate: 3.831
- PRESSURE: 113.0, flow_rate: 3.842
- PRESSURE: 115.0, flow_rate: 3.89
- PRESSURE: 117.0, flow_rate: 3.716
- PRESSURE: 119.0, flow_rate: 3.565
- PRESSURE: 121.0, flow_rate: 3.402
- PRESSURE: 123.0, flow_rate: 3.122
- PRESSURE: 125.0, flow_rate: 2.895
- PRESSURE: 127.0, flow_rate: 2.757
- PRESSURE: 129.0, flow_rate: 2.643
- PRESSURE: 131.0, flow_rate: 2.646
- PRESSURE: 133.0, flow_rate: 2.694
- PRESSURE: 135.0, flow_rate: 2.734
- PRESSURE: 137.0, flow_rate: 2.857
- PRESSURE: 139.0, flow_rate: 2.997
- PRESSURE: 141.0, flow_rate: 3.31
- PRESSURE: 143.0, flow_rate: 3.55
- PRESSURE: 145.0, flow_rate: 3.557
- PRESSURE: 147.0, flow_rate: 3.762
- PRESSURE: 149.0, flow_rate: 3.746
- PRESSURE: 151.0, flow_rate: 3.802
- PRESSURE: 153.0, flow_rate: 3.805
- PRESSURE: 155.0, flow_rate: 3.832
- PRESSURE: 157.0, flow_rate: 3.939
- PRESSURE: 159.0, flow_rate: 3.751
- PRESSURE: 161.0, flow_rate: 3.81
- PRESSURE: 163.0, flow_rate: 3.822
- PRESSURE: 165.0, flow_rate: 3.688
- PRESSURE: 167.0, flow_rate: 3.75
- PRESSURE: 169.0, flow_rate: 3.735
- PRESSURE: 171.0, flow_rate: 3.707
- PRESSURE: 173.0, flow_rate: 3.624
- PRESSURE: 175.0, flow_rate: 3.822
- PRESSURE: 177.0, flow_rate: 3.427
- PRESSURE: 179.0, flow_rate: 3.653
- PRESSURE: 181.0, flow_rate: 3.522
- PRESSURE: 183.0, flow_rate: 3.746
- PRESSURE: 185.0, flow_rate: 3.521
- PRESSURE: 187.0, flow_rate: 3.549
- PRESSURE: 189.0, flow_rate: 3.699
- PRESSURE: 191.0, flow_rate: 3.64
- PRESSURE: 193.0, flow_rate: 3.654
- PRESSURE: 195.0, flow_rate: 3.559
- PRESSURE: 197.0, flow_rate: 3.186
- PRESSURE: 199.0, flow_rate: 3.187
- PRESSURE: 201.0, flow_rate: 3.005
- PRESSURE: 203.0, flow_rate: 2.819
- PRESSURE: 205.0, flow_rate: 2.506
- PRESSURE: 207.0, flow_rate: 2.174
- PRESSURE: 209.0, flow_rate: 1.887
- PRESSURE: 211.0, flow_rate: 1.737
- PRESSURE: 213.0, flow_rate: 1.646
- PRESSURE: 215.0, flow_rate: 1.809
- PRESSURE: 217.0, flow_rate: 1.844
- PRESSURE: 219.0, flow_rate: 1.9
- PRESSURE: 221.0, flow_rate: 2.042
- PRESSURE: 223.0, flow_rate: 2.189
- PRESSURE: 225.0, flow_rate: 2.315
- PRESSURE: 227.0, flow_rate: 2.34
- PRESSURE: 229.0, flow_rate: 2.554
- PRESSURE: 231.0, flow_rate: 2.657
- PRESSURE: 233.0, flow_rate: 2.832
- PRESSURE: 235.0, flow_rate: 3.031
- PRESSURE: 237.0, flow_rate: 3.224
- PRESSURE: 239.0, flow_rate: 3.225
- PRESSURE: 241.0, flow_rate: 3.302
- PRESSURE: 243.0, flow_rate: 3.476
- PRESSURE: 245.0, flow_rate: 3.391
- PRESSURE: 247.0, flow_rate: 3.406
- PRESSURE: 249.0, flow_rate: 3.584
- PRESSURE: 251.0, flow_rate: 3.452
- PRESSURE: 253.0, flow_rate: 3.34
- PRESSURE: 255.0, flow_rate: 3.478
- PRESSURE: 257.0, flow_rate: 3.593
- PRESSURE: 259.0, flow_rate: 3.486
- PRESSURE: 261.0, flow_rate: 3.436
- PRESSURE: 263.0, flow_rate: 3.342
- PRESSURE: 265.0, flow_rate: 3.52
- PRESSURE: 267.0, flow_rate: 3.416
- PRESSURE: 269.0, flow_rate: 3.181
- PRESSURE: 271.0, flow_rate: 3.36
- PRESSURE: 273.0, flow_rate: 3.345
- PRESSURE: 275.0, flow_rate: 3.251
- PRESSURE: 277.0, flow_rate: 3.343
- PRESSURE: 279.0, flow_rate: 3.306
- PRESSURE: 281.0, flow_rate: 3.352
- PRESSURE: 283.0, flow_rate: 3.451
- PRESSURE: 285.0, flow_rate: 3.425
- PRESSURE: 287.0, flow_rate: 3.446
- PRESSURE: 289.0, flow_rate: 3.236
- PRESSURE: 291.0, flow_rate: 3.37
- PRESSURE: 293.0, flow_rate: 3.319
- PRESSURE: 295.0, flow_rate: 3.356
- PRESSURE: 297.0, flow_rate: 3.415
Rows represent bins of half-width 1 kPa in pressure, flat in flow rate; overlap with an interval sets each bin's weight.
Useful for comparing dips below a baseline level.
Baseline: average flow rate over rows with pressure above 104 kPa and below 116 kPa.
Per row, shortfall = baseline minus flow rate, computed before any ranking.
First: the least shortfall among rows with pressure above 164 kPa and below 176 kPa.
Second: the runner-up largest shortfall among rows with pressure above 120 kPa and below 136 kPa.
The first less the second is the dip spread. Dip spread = -1.18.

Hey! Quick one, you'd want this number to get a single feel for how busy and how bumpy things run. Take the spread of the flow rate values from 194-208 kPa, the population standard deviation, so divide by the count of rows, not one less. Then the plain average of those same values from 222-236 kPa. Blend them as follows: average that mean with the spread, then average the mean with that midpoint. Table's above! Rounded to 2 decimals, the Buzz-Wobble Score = 2.03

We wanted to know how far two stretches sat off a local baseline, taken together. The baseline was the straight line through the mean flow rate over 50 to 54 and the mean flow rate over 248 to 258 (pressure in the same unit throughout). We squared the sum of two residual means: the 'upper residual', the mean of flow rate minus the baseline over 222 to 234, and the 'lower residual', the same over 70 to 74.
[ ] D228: 5.0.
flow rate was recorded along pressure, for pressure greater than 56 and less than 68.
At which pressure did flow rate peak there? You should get 57.0 kPa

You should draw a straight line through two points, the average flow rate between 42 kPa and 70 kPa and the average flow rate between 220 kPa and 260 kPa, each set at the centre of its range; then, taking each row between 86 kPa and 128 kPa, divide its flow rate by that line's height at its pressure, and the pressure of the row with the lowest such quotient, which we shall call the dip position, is 87.0 kPa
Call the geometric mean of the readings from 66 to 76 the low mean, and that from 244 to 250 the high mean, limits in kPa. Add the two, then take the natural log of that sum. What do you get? 1.79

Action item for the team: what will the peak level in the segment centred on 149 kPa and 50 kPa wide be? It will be 3.939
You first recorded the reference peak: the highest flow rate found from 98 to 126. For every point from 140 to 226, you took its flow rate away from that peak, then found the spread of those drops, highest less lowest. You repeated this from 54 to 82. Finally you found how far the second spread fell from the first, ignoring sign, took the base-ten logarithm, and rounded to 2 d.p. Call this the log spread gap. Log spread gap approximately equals -0.14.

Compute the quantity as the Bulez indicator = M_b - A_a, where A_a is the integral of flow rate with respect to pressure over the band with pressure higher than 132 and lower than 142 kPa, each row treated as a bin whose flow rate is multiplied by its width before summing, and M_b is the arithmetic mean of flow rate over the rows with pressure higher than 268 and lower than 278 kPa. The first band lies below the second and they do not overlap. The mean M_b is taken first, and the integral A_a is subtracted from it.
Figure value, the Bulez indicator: -26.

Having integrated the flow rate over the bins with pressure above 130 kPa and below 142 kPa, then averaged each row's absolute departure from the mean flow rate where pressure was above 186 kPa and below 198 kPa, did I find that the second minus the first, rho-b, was -34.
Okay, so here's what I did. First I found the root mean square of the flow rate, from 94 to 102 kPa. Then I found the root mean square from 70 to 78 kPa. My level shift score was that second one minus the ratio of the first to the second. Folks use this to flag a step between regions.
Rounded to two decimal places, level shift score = 0.81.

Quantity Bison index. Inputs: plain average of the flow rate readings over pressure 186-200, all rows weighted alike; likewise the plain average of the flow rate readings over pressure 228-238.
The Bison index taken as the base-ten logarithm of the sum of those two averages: 0.803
